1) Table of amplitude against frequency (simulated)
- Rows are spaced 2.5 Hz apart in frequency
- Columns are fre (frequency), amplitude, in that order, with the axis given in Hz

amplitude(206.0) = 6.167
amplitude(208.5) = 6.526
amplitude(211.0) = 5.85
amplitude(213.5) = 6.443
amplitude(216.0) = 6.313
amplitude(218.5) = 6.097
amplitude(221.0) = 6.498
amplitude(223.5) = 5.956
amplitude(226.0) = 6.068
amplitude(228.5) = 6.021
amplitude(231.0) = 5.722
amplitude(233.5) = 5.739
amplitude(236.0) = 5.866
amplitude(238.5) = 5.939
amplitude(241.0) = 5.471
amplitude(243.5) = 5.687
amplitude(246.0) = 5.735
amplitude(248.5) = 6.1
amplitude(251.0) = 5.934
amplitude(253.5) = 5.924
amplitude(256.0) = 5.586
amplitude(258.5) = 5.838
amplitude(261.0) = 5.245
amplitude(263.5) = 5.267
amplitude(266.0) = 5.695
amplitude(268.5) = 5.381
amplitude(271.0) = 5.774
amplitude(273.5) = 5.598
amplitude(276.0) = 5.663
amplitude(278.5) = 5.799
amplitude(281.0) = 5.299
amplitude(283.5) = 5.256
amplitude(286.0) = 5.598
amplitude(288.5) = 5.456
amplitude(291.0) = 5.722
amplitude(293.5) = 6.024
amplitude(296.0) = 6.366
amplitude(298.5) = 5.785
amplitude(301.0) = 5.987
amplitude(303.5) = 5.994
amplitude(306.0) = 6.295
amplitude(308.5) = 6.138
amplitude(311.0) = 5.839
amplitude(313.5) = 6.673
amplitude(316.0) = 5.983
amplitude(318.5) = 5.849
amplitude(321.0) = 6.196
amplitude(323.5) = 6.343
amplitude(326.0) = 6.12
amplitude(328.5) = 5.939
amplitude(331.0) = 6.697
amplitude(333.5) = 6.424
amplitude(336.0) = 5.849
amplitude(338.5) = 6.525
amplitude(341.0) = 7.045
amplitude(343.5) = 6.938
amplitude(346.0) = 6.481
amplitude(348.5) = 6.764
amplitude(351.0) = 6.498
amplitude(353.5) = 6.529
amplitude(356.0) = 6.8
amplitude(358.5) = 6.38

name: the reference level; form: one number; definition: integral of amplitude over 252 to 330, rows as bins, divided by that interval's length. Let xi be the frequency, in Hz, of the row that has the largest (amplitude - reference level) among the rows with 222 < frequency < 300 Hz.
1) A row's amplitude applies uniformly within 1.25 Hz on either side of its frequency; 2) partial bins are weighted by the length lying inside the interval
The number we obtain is 296.0 Hz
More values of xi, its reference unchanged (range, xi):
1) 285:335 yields 331.0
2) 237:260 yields 248.5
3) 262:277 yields 271.0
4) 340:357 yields 341.0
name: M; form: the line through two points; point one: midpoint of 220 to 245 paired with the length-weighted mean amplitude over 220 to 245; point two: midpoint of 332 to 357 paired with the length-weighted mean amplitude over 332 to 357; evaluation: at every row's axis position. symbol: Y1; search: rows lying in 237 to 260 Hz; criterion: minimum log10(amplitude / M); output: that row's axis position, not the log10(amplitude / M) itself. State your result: 241.0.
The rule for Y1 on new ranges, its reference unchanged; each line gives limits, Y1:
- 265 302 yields 283.5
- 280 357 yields 283.5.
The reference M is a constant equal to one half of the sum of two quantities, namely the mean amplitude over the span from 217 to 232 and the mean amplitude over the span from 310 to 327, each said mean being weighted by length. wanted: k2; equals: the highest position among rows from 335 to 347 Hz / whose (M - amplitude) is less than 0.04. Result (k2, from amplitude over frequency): 346.0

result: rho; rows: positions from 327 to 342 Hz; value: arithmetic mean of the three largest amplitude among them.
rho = 6.76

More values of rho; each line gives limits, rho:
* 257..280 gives 5.80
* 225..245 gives 6.01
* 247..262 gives 5.99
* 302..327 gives 6.44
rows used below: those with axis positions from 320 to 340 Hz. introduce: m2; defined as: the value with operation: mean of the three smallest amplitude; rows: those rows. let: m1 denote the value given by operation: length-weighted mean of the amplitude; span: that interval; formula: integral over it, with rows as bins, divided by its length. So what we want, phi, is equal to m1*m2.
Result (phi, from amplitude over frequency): 37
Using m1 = 6.3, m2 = 5.97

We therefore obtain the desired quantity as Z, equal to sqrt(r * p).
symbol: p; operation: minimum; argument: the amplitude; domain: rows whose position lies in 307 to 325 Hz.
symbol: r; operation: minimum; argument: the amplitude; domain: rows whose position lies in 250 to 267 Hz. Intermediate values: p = 5.839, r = 5.245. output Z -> 5.53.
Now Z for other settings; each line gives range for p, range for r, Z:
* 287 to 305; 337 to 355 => 5.95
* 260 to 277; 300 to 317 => 5.53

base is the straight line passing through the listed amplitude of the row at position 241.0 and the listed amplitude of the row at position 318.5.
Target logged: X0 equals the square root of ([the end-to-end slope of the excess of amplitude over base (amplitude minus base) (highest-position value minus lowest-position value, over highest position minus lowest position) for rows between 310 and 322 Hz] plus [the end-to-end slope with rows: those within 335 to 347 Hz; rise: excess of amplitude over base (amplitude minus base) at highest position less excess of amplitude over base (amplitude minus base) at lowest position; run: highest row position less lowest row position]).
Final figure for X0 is 0.30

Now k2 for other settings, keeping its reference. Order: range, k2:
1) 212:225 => 221.0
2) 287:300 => 296.0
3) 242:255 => 248.5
